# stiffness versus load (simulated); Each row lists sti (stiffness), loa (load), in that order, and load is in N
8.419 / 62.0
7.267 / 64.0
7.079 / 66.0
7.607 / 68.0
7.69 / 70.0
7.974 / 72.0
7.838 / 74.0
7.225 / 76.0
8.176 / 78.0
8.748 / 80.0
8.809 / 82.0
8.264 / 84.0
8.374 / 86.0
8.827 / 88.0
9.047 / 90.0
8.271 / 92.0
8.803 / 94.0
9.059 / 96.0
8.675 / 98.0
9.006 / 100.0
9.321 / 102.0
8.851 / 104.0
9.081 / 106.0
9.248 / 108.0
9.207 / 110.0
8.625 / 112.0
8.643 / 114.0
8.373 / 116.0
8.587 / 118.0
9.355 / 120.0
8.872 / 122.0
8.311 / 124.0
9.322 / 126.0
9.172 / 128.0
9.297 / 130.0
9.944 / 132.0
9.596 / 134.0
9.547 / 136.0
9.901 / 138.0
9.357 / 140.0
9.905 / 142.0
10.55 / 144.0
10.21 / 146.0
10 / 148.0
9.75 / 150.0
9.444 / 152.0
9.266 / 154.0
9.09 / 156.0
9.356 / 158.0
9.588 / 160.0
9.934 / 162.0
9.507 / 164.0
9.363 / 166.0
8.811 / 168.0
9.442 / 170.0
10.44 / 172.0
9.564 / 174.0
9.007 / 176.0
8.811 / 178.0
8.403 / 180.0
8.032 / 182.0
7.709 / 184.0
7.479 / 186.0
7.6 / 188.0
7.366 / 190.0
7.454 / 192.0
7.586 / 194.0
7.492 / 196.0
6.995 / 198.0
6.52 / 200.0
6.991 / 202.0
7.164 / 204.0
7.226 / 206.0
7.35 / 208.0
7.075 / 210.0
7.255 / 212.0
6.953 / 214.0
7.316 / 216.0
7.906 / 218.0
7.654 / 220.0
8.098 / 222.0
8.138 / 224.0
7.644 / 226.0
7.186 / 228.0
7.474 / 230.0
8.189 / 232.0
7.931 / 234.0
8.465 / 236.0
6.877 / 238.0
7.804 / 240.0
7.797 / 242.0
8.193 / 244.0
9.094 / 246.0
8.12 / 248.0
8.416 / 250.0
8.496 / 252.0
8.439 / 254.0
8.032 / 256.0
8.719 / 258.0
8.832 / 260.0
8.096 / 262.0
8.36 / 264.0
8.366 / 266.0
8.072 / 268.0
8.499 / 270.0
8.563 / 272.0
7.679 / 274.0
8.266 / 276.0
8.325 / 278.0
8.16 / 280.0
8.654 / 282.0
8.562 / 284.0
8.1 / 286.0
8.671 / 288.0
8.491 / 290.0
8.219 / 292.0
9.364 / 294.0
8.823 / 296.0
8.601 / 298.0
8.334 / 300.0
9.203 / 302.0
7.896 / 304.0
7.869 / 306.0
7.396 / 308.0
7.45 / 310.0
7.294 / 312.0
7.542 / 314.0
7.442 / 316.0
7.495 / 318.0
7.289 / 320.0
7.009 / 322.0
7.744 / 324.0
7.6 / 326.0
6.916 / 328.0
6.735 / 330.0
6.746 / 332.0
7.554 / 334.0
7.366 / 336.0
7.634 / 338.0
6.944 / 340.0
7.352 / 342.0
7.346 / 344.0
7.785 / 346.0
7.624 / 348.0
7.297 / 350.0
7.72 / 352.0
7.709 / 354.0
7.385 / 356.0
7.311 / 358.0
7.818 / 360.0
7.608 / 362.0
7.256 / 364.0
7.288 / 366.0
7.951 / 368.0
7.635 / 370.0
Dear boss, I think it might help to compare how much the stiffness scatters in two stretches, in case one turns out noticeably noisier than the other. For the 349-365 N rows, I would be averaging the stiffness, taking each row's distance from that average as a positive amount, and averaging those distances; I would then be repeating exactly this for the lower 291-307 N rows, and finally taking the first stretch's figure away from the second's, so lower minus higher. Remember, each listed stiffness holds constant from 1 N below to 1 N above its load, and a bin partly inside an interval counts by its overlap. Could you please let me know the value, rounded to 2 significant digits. 0.26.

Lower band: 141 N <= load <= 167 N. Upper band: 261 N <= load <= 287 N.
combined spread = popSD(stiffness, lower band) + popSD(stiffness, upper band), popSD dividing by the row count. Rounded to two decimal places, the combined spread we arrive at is 0.66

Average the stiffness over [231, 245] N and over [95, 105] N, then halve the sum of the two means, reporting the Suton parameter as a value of 8.4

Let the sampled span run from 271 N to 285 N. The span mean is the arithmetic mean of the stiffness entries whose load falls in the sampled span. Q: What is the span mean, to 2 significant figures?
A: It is 8.3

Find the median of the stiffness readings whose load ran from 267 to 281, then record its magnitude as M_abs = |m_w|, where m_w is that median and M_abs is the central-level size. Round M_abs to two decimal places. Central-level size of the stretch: 8.27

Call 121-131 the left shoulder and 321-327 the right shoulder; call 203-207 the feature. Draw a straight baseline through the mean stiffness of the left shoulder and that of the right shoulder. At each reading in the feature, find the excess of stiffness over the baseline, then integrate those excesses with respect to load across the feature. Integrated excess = -4.7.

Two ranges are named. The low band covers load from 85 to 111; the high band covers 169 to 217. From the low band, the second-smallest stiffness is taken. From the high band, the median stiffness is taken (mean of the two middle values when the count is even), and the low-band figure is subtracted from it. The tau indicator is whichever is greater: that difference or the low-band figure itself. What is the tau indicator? 8.4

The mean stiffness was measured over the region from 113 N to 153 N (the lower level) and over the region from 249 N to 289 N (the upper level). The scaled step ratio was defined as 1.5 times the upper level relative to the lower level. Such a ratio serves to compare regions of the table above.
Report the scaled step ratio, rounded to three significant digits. 1.33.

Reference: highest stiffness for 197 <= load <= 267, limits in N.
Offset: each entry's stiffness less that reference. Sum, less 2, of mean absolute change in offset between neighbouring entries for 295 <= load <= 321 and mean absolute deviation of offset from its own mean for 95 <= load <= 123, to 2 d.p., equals -1.41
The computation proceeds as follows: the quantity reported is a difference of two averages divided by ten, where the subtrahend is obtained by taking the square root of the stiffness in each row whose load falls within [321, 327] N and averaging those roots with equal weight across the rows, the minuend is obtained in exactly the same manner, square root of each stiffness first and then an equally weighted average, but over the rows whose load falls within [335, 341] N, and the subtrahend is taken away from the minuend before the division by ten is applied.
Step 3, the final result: -0.002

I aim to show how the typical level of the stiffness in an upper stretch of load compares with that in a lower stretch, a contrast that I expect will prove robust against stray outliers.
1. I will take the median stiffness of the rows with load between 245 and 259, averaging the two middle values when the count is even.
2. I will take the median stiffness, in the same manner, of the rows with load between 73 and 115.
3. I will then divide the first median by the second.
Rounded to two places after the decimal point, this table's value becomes 0.96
